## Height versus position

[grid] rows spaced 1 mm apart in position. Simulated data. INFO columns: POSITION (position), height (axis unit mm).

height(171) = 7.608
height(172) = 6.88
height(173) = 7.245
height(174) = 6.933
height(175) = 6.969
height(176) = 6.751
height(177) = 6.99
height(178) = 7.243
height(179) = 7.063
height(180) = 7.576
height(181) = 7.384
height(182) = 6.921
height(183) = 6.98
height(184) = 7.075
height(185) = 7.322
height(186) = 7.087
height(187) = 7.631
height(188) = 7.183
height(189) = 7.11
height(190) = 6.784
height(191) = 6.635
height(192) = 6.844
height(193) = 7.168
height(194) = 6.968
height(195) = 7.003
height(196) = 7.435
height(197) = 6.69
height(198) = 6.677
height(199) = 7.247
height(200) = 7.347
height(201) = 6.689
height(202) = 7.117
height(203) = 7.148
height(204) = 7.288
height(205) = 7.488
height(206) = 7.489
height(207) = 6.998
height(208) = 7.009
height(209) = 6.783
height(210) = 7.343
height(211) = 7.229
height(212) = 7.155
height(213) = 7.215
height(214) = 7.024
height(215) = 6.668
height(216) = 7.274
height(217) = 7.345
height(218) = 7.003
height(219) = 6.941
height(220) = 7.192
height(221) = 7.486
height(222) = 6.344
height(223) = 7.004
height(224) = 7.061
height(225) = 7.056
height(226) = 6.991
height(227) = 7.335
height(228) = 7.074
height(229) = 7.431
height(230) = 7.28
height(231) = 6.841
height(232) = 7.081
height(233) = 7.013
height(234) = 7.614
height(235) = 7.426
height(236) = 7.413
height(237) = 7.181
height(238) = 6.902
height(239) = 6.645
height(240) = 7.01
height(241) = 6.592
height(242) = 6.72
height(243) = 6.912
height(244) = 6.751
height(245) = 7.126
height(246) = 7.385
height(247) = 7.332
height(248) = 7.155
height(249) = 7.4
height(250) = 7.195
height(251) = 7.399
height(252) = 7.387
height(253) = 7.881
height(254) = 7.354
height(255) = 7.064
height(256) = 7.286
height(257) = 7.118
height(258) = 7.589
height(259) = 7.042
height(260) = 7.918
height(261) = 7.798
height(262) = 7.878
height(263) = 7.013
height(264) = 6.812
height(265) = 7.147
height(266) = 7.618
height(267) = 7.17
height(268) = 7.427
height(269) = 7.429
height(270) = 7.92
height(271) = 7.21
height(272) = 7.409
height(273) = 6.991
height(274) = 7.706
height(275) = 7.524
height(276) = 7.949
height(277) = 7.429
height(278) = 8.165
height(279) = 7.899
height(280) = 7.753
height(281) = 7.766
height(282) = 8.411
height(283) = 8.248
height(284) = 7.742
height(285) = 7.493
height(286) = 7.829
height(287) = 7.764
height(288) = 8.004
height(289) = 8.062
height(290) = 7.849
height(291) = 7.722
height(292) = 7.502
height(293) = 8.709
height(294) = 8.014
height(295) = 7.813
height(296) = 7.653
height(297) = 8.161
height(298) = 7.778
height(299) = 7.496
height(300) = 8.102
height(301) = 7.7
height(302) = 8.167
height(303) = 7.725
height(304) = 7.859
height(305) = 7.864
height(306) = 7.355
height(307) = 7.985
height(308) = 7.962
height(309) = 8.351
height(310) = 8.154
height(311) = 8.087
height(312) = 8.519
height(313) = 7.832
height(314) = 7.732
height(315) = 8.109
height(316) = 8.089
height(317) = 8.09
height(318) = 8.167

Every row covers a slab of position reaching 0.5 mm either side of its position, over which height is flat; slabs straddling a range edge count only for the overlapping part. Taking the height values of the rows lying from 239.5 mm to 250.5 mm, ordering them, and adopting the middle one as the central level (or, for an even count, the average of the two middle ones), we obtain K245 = 7.13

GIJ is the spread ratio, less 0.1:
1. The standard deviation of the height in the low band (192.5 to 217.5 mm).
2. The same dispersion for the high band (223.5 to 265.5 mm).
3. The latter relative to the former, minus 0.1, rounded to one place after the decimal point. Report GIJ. 1.2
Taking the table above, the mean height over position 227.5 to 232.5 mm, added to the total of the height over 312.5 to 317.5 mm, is 47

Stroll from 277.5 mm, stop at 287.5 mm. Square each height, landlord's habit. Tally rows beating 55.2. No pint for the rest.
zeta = 10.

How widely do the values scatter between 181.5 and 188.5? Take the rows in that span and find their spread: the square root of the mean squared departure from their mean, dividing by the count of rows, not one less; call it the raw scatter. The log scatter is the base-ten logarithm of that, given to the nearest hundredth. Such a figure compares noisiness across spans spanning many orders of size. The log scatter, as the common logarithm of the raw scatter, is -0.65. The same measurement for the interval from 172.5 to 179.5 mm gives -0.79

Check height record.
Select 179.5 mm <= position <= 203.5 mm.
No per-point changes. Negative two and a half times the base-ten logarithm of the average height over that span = -2.126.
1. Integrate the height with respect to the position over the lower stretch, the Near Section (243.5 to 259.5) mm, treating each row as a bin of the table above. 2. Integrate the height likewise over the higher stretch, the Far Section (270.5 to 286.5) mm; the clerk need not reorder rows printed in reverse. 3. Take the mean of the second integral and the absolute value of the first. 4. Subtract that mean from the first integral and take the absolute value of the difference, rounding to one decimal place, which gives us 3.5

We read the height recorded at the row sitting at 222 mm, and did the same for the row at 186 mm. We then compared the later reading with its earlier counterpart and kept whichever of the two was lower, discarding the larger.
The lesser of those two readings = 6.34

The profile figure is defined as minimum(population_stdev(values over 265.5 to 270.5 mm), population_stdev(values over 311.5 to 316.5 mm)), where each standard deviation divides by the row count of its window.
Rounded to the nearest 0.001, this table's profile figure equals 0.249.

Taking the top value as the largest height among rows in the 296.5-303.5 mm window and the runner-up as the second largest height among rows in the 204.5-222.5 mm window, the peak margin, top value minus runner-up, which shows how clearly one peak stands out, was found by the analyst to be 0.68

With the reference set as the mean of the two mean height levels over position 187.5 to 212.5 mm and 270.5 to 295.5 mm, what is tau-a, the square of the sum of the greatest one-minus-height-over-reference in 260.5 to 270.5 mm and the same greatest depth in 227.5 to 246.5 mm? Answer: 0.039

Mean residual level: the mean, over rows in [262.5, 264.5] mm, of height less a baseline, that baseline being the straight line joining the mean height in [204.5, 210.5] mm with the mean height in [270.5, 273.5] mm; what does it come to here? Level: -0.29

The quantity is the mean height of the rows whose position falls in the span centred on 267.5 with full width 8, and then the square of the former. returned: 54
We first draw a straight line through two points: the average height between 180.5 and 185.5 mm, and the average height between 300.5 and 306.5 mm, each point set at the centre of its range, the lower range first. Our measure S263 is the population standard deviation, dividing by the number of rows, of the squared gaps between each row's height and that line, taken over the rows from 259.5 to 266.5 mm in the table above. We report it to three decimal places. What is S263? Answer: 0.177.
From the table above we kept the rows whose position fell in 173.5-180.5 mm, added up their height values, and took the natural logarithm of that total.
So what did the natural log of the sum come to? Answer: 3.90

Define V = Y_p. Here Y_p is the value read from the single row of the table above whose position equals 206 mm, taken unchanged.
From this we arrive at 7.489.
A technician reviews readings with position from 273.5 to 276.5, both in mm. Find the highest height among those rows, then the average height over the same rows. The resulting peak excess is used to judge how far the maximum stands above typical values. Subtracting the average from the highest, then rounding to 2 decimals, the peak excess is 0.22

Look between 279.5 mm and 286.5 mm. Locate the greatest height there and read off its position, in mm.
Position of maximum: 282 mm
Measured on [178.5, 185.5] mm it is 180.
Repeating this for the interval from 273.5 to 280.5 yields 278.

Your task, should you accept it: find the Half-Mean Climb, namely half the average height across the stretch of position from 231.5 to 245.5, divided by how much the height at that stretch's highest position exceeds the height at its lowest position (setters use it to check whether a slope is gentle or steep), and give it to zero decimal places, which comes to 78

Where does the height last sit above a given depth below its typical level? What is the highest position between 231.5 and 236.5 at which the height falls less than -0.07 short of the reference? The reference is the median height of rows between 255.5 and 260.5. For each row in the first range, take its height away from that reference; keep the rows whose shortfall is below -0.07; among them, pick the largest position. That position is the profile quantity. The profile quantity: 236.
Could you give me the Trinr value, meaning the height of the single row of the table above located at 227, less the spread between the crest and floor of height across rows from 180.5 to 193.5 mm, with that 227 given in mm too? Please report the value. 6.34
